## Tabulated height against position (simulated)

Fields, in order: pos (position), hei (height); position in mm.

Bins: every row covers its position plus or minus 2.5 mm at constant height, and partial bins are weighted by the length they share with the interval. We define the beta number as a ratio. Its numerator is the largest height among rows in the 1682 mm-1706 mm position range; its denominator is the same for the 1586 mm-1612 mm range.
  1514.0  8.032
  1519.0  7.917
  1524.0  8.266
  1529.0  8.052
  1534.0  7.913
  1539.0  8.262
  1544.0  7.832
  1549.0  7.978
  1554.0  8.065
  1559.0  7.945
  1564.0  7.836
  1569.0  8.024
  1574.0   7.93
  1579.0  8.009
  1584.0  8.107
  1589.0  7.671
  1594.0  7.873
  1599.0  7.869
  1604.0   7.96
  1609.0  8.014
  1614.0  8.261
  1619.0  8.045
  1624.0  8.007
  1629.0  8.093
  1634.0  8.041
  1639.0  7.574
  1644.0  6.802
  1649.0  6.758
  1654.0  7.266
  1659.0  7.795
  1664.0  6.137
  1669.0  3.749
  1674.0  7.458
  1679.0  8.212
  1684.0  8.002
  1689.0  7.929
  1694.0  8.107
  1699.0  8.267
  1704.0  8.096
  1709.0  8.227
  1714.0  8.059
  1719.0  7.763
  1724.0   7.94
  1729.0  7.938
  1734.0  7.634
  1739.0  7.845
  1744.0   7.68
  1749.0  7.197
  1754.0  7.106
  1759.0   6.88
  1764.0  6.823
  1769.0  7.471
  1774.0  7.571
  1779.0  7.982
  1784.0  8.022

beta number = 1.032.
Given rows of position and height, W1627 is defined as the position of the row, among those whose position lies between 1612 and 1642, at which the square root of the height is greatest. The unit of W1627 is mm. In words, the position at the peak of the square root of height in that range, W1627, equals 1614.0 mm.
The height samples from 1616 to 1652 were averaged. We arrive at 7.62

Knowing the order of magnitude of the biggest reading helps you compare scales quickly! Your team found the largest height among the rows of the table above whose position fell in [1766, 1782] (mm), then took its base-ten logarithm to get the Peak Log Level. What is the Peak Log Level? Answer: 0.902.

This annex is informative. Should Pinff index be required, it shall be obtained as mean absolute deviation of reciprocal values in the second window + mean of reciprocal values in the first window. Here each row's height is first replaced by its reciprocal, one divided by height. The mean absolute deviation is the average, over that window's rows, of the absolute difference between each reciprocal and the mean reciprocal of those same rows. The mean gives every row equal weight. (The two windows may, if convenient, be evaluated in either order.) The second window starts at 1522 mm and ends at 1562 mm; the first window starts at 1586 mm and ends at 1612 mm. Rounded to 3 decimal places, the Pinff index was 0.129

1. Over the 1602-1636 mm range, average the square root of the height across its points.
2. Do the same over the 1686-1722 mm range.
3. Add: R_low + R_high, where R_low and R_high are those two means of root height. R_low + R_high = 5.68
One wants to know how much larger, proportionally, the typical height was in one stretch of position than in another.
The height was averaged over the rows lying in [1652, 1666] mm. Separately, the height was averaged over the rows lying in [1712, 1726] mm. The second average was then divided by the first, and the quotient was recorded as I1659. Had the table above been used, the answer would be 1.12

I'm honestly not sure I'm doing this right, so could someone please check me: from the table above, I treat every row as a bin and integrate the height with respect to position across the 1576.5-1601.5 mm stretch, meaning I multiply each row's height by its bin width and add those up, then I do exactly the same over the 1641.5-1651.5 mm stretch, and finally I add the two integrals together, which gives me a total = 265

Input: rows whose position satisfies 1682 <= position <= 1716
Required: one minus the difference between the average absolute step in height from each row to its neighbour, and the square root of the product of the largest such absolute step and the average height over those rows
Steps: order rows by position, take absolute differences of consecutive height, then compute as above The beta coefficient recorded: 2.1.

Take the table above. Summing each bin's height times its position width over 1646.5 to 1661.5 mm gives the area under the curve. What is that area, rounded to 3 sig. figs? 109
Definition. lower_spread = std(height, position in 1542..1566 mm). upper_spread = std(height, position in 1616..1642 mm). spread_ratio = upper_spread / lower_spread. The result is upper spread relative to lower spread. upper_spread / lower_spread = 2.2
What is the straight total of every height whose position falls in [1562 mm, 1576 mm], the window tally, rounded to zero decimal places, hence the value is 24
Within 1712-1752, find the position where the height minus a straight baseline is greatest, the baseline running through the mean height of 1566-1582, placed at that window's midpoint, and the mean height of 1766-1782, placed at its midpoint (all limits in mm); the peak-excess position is 1714.0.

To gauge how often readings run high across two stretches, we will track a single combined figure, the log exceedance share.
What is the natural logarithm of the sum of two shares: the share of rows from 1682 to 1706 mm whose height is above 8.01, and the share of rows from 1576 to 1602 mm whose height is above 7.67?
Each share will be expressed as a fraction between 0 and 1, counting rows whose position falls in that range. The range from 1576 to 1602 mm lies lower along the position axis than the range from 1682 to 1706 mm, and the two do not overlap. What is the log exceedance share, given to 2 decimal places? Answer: 0.47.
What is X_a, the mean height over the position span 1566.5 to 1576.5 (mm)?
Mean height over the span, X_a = 8.0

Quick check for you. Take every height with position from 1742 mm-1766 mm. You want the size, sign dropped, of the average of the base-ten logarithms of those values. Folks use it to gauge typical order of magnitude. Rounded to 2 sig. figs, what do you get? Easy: 0.85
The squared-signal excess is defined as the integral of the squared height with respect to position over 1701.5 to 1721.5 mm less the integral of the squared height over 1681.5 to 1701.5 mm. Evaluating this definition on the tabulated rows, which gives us -13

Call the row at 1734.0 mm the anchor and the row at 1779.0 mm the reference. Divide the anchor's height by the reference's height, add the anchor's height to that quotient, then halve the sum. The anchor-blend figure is 4.30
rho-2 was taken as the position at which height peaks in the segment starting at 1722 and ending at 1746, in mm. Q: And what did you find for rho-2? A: 1724.0 mm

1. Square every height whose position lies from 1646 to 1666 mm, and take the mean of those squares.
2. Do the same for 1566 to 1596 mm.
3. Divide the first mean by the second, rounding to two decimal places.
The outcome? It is 0.78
